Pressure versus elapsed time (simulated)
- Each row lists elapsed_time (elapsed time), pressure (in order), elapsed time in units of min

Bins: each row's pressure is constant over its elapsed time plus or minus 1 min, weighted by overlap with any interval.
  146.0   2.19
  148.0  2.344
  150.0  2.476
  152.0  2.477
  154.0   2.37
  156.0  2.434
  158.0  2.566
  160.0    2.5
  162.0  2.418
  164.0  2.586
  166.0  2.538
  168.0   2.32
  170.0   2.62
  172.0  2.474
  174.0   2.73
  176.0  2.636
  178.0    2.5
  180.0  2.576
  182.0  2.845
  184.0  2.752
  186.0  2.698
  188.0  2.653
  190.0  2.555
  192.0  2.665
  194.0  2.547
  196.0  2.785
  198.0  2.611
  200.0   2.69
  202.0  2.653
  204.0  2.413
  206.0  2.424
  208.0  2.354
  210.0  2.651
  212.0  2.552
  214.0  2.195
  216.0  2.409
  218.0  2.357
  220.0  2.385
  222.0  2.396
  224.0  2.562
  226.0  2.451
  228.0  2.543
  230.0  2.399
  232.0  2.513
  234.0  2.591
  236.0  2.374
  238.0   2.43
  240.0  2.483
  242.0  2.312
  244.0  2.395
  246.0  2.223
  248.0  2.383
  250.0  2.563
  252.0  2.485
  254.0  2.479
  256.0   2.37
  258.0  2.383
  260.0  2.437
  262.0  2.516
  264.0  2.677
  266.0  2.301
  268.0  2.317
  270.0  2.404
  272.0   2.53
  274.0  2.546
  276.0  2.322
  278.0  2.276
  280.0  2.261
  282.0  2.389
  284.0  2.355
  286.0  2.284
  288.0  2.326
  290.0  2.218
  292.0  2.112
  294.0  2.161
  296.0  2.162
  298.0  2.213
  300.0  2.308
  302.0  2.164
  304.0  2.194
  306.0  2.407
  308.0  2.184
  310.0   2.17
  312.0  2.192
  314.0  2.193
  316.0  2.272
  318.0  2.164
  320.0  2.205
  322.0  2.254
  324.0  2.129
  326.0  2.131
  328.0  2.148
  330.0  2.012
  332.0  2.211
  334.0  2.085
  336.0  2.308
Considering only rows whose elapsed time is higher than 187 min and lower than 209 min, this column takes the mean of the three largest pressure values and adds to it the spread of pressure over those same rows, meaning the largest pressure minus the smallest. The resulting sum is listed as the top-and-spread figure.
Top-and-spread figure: 3.14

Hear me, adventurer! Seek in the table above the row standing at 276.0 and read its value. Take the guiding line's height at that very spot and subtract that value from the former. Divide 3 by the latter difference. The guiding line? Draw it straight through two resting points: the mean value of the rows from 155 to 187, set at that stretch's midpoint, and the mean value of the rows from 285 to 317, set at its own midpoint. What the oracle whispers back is -94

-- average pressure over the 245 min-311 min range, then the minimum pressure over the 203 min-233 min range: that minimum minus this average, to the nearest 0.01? -0.14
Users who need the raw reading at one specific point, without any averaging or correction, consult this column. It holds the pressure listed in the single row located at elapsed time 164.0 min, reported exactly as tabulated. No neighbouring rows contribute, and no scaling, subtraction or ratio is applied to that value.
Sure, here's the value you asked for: 2.586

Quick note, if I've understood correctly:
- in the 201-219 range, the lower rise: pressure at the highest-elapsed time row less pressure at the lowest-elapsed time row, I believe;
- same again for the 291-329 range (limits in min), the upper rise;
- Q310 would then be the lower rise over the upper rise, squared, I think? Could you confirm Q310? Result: 68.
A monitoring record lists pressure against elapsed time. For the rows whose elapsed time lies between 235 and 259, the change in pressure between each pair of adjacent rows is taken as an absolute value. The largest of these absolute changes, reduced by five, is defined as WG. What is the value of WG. -4.82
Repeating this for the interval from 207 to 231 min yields -4.64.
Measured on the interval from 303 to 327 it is -4.78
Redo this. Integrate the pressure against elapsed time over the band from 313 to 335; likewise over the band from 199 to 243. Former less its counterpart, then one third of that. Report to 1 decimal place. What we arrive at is -20.2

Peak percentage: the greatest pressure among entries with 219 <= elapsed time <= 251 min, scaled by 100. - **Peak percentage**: 259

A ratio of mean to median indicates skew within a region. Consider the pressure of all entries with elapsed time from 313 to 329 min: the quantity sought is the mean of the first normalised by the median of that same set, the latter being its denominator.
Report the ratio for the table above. 1.00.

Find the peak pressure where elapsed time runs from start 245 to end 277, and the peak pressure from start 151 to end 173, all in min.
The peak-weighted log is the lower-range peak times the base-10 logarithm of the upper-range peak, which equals 1.12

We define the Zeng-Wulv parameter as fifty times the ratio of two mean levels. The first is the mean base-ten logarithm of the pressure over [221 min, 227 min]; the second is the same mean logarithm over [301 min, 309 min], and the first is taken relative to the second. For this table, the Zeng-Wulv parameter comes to 56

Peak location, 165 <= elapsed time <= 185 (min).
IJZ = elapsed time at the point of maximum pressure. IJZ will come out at 182.0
